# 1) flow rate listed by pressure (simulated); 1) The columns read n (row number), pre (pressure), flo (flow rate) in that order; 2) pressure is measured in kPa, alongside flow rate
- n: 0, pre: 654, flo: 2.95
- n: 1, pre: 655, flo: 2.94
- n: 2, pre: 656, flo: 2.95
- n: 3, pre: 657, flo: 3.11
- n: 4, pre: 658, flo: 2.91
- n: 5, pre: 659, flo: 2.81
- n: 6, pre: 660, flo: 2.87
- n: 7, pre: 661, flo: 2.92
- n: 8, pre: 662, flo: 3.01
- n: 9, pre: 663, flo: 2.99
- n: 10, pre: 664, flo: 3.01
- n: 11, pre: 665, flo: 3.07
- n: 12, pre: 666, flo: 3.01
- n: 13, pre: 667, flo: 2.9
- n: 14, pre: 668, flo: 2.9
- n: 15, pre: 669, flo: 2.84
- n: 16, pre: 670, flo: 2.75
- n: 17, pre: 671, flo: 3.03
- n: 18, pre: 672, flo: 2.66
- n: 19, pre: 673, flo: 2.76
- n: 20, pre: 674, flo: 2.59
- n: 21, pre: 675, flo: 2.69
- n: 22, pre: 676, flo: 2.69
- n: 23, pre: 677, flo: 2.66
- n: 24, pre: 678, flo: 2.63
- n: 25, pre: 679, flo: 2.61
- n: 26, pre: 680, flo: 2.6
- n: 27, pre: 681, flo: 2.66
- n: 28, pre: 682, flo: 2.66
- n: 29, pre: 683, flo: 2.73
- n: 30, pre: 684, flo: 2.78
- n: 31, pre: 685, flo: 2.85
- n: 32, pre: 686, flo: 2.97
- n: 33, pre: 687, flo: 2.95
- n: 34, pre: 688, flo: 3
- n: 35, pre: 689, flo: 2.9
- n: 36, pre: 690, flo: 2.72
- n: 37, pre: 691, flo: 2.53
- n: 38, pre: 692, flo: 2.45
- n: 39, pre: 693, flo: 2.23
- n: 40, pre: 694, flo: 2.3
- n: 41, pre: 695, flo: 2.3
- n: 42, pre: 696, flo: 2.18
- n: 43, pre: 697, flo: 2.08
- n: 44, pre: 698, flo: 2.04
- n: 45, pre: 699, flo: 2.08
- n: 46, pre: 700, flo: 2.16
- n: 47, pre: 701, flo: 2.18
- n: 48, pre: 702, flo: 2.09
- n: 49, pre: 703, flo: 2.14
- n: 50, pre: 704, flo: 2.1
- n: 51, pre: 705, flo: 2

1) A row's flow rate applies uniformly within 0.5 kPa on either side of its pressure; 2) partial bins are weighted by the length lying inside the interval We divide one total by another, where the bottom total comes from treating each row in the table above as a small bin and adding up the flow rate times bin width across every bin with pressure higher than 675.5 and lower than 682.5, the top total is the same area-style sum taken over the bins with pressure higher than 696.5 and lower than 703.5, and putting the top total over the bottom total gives 0.80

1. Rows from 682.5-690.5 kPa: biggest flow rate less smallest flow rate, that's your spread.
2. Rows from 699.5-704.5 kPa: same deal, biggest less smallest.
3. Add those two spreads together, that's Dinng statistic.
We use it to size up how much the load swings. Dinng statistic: 0.37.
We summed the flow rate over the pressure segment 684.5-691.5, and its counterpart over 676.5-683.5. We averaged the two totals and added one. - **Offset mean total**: 20.2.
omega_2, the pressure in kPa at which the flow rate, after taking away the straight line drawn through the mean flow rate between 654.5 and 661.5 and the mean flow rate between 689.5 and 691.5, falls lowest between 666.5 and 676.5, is 674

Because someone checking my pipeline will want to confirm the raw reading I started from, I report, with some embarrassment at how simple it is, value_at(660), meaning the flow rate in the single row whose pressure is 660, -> 2.87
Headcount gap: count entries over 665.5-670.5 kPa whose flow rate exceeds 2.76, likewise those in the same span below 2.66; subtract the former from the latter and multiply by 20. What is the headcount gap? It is -80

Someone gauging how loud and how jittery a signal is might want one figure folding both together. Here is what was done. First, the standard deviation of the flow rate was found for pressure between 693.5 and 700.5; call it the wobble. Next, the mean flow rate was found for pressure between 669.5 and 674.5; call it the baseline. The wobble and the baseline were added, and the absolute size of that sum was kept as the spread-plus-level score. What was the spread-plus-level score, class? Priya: 2.86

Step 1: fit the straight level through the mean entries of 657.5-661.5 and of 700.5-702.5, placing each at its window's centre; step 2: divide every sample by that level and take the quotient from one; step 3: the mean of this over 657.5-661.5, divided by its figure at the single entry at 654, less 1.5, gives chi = -1.5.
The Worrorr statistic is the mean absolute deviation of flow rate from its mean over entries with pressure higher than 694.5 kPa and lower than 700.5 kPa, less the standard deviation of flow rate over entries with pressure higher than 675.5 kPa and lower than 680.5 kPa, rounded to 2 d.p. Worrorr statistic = 0.04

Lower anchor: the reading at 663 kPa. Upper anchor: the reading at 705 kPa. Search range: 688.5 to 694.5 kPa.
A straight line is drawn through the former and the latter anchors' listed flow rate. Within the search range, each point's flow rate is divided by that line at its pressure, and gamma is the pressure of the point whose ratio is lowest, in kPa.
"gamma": 693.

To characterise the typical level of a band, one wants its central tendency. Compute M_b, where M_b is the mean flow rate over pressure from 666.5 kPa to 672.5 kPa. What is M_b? 2.85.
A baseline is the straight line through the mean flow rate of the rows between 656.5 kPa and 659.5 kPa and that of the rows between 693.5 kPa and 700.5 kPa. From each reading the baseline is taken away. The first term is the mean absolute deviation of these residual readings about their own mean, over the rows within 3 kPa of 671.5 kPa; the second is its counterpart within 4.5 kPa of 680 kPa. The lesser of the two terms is 0.079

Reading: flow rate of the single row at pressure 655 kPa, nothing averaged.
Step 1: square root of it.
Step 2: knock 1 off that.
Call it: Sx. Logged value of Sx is 0.71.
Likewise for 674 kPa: 0.61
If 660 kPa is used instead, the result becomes 0.69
